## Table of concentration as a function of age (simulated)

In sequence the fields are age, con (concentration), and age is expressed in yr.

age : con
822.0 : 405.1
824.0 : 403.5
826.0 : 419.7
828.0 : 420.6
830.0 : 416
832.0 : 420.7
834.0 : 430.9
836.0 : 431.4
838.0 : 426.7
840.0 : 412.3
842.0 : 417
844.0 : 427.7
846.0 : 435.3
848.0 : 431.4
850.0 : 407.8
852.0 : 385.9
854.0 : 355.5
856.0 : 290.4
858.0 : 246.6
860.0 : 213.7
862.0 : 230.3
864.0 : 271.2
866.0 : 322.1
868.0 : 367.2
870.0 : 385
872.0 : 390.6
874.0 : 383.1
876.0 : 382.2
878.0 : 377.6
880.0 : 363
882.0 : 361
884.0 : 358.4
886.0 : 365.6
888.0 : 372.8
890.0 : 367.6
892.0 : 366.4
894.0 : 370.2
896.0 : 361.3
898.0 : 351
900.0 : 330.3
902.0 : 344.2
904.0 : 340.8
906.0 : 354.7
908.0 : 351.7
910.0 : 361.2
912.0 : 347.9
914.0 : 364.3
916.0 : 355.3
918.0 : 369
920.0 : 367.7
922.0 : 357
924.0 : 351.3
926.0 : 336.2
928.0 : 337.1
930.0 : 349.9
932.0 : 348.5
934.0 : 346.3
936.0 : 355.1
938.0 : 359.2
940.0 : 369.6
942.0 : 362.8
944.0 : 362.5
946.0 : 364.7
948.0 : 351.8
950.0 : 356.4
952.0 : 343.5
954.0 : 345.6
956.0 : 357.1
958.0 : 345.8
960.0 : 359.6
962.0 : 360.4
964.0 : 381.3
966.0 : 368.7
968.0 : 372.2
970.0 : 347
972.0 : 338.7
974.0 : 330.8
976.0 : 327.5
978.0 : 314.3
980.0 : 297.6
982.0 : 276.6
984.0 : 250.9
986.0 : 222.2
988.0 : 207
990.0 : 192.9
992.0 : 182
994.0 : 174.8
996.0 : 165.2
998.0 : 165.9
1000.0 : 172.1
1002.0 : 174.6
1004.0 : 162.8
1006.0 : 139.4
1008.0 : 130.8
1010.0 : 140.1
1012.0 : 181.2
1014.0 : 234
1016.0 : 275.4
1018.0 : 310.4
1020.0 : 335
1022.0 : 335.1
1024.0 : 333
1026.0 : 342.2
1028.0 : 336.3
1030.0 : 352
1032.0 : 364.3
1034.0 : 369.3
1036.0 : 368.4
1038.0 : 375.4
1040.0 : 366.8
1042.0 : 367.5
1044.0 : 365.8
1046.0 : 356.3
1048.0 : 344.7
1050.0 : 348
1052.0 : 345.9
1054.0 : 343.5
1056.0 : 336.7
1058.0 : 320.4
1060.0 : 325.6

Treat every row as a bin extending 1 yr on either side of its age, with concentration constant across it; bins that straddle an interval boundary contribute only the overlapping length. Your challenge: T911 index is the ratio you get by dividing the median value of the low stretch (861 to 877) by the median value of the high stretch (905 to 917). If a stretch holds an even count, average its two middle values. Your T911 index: 1.06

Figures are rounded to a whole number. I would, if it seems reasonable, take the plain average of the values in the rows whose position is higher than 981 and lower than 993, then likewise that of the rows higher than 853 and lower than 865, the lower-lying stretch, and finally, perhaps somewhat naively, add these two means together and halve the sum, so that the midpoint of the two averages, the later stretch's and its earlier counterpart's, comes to 245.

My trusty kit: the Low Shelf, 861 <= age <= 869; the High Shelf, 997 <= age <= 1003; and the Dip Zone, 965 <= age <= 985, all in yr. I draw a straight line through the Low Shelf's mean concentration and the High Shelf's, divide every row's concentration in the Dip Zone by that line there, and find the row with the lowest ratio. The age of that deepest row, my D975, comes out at 984.0 yr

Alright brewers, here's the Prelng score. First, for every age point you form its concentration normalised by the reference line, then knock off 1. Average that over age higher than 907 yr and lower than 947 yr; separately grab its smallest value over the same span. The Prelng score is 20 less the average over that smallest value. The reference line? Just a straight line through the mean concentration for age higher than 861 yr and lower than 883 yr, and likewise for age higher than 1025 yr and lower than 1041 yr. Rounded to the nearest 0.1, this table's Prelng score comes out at 20.2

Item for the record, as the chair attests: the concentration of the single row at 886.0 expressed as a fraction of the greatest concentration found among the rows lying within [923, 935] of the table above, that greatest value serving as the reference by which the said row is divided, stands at 1.04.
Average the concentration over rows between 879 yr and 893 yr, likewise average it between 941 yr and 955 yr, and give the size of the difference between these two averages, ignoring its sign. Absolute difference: 10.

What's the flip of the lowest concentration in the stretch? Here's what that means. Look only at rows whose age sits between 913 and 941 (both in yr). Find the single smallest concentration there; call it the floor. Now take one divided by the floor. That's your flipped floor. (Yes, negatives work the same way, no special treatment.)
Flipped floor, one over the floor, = 0.0030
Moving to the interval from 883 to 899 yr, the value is 0.0028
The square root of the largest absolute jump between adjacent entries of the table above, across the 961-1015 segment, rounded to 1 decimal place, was 7.3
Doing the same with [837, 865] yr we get 8.1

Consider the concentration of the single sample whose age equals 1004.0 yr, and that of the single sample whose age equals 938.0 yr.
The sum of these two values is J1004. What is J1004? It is 522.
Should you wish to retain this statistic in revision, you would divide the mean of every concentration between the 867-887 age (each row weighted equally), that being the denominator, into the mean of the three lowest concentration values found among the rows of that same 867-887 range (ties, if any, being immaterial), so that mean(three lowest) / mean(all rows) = 0.966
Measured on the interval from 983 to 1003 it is 0.879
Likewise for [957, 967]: 0.978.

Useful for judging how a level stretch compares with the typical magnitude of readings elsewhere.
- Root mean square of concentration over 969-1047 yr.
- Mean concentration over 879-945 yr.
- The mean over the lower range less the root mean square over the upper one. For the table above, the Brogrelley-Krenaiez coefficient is 70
